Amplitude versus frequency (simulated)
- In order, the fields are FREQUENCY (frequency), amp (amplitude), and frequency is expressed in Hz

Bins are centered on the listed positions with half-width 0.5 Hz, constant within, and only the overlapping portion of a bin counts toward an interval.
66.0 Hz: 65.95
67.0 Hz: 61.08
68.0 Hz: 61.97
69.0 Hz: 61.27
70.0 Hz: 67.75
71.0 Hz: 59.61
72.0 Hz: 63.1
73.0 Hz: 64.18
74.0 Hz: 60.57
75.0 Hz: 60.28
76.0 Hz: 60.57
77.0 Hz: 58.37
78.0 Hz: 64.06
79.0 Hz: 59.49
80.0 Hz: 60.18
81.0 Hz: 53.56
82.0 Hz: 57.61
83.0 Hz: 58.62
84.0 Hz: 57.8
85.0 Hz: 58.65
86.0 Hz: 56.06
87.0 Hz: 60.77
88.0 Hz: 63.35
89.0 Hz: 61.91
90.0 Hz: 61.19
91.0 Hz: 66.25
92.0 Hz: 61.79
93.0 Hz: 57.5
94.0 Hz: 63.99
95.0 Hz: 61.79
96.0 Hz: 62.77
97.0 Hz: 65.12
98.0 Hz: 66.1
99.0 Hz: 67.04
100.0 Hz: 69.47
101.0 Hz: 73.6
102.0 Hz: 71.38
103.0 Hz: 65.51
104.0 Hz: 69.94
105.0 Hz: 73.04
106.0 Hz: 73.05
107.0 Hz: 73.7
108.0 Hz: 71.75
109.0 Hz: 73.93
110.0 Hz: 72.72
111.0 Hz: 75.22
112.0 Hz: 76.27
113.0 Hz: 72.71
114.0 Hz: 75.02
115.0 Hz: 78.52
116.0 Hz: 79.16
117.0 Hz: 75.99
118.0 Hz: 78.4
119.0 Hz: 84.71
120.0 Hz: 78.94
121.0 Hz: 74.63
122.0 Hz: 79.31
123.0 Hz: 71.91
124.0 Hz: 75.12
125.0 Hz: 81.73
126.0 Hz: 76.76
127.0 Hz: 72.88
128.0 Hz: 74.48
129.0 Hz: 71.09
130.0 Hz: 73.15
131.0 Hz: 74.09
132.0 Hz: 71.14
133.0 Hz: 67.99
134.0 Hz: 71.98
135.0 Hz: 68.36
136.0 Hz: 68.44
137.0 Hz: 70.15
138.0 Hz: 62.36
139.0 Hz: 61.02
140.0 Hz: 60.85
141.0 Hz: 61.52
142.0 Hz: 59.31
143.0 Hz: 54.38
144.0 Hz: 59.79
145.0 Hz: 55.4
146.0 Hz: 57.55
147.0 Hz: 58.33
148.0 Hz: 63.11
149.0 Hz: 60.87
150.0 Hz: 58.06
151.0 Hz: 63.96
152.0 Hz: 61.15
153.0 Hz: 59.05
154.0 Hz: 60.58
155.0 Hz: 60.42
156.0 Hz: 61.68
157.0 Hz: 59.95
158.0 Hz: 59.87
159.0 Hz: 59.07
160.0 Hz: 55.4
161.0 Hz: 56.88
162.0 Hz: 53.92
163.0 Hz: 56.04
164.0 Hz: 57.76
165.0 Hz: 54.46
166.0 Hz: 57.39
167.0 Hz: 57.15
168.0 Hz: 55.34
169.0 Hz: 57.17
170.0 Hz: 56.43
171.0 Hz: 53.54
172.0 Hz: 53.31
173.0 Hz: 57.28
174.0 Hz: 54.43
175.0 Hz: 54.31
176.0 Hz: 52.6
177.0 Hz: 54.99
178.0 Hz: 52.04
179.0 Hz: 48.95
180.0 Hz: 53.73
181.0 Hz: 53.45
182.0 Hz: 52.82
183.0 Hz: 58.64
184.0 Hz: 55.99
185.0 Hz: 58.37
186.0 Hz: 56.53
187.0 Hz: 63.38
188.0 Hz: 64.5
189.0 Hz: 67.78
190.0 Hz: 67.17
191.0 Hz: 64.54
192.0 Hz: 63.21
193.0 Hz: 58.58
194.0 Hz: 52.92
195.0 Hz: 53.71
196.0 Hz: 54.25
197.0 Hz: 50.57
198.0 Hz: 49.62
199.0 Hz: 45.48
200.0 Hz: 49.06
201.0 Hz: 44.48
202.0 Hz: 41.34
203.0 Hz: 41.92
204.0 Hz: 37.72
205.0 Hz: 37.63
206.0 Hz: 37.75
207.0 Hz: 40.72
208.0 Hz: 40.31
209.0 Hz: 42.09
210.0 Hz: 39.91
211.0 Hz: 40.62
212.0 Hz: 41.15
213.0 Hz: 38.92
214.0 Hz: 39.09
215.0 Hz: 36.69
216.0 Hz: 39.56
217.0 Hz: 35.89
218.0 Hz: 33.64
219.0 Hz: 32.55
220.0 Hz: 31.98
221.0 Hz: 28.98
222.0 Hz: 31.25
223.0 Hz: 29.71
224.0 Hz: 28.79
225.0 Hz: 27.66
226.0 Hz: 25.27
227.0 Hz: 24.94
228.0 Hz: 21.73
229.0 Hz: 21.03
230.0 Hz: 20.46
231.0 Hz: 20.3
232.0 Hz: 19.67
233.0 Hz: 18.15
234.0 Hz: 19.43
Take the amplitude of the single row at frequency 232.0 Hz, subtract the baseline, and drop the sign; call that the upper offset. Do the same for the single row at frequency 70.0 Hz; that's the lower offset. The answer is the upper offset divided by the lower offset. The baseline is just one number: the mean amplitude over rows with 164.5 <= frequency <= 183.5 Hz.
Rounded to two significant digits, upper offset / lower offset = 2.7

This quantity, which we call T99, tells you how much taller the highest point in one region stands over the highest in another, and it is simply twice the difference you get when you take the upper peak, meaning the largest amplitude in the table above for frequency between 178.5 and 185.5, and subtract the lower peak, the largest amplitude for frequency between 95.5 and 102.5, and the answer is -30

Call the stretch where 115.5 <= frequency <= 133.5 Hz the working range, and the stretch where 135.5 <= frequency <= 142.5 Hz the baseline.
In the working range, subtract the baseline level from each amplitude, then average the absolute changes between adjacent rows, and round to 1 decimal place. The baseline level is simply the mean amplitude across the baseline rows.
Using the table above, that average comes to 3.9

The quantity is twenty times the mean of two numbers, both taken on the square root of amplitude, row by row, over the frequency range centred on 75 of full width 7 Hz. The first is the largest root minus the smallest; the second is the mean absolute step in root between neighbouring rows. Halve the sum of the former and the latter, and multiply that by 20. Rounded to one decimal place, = 5.1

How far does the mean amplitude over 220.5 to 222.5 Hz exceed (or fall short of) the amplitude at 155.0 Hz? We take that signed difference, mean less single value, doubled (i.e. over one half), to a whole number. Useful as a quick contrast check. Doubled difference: -61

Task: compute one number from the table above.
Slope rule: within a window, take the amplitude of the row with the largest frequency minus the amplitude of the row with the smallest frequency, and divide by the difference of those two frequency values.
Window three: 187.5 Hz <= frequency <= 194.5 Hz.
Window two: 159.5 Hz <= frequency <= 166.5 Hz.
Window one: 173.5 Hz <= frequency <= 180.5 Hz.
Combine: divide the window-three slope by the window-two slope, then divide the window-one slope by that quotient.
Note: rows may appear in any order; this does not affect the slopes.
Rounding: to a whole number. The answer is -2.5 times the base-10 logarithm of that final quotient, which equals 4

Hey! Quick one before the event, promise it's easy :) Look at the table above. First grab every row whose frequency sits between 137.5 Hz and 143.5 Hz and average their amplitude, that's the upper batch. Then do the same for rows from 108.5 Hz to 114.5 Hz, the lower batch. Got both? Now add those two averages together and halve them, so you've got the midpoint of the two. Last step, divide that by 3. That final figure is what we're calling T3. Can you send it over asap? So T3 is 22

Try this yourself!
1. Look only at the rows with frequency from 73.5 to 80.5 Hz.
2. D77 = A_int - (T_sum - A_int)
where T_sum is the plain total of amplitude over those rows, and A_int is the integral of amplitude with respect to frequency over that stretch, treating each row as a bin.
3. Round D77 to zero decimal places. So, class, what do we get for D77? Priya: 424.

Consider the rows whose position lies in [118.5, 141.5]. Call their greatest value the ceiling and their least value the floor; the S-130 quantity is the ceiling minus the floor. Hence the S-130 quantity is 24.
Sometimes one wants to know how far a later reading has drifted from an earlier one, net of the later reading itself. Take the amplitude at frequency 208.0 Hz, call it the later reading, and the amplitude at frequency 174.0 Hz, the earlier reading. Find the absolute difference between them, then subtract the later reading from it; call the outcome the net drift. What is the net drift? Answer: -26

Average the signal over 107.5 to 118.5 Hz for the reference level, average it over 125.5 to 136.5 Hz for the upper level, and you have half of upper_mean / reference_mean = 0.48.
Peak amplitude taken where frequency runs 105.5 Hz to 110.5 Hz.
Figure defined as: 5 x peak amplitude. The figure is 370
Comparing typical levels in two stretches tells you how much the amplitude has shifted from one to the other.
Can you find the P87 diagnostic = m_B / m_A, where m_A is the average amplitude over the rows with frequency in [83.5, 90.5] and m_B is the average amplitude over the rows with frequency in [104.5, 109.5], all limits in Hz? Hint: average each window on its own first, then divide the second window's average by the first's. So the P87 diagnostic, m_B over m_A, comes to 1.22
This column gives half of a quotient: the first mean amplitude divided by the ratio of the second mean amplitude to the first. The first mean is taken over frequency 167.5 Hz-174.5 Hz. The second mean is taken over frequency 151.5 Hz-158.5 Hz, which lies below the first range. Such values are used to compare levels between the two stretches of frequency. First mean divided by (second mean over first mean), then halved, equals 25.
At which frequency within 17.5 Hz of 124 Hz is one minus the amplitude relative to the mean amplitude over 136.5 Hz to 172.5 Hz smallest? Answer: 119.0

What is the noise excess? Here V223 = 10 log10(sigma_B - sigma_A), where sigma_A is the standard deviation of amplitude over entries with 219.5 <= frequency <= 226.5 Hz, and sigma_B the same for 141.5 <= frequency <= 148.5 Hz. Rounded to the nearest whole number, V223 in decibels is -2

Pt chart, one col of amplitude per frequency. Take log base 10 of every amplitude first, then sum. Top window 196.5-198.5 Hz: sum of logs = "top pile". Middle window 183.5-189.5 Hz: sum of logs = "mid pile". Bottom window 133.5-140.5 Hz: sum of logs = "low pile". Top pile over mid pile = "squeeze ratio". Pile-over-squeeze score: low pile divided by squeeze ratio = 40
